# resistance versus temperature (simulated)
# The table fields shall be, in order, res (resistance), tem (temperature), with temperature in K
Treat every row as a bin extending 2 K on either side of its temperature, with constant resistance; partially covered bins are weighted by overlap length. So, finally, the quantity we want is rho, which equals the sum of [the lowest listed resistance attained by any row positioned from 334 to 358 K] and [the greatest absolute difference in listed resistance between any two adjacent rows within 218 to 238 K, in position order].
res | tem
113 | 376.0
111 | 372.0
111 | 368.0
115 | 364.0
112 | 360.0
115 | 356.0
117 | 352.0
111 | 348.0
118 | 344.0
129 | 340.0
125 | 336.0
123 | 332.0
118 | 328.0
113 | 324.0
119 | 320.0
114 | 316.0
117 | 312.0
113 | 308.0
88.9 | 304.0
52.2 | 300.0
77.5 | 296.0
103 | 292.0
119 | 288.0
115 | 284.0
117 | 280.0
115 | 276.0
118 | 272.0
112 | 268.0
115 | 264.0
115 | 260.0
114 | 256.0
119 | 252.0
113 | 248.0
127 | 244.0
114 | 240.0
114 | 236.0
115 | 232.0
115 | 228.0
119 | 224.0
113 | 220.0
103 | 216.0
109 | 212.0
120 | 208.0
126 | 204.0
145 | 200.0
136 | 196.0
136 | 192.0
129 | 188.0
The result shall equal 117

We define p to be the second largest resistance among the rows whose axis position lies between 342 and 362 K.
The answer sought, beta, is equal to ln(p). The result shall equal 4.762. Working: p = 117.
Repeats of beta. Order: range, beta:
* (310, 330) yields 4.771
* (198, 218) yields 4.836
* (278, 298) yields 4.762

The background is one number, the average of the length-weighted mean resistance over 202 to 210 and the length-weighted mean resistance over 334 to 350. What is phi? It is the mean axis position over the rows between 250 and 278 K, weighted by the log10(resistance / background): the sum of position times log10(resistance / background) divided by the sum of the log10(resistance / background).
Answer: 264.6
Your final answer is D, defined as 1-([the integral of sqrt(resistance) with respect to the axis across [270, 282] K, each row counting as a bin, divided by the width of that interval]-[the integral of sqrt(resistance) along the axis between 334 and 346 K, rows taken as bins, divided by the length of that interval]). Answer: 1.3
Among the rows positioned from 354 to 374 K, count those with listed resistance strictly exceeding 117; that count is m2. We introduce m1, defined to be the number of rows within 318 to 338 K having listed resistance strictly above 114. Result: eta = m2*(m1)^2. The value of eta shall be 0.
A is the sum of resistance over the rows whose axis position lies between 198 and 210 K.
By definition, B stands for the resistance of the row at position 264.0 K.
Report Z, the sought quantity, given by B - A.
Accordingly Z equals -276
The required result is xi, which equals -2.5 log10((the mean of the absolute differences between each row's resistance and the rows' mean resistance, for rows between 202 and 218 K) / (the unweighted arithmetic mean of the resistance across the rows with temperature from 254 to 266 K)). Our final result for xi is 2.8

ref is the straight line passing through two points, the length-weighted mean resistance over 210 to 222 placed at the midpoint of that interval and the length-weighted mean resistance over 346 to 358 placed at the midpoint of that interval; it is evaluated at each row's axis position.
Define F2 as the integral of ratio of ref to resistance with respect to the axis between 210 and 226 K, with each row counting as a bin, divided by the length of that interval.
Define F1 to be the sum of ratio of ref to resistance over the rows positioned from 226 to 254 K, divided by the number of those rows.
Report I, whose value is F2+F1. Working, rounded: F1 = 0.94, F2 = 0.98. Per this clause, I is 1.92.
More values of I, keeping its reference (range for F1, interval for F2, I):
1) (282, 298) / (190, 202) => 1.88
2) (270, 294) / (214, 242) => 1.94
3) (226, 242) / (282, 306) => 2.26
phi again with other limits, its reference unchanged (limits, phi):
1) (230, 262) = 245.9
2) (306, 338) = 314.8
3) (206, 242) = 223.0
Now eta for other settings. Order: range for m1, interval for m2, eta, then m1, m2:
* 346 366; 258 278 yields 9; 3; 1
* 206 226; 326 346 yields 20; 2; 5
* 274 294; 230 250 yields 16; 4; 1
